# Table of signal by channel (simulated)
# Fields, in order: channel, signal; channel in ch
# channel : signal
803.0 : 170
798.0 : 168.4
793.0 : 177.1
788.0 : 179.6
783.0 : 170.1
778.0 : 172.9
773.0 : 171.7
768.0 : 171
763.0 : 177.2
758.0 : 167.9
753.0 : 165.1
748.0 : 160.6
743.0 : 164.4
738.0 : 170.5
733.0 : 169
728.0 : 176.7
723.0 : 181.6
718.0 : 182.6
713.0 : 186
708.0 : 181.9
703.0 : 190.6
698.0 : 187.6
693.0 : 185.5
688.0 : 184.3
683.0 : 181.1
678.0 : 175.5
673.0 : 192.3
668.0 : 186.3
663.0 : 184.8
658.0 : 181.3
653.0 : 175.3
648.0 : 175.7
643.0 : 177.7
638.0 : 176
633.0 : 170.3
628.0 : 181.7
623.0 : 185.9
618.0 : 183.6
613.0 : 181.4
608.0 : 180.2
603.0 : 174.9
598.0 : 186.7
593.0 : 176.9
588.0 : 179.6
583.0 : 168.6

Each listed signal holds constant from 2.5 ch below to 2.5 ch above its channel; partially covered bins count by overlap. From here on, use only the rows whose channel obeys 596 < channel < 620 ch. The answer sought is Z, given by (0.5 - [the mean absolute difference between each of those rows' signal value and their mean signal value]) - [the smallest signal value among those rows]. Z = -177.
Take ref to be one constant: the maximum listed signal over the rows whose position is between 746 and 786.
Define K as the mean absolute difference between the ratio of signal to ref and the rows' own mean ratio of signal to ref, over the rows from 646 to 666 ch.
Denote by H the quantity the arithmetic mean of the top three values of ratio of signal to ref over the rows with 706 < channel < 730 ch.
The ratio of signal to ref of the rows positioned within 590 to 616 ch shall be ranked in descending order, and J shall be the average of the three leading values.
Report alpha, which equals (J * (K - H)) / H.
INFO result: -1.01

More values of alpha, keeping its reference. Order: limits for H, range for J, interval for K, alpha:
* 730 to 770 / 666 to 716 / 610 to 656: -1.05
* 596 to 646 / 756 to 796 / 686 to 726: -0.99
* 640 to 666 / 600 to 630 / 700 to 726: -1.02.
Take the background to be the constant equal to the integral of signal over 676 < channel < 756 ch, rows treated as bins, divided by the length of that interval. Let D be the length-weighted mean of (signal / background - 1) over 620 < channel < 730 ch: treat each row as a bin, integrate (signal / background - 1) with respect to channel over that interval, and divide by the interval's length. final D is 0.02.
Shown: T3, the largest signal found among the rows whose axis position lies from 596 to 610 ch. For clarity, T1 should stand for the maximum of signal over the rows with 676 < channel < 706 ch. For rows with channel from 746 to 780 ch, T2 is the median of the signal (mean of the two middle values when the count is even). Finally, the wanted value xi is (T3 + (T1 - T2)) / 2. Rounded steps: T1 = 190.6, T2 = 171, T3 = 186.7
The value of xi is 103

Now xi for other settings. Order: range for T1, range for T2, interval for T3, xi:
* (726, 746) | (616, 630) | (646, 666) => 89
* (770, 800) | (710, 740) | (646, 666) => 93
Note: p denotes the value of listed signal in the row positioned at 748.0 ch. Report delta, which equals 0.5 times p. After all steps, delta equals 80.3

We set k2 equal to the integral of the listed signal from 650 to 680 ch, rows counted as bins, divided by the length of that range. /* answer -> 183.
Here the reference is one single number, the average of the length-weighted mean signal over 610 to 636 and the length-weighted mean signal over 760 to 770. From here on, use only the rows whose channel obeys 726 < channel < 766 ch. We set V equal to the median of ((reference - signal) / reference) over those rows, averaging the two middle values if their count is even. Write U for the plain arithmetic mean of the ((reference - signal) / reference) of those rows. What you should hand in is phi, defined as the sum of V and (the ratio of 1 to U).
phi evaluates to 21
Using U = 0.05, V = 0.049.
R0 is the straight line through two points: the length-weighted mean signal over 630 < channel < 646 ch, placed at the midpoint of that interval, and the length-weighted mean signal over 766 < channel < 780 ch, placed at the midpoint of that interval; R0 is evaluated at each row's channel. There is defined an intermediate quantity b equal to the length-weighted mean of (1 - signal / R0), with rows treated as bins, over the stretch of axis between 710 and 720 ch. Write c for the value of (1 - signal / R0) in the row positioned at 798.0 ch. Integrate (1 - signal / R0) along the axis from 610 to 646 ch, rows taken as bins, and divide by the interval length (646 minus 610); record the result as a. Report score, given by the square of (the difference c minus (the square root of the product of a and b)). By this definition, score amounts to 0.001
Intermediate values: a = -0.025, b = -0.06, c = 0.017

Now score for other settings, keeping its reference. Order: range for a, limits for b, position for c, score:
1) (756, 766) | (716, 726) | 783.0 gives 0.000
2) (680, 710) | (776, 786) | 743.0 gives 0.002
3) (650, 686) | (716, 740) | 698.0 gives 0.012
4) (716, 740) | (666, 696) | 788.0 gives 0.006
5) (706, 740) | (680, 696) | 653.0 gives 0.002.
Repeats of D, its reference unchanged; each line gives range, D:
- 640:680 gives 0.02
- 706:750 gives -0.02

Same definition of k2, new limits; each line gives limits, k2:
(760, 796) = 174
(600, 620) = 180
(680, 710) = 185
